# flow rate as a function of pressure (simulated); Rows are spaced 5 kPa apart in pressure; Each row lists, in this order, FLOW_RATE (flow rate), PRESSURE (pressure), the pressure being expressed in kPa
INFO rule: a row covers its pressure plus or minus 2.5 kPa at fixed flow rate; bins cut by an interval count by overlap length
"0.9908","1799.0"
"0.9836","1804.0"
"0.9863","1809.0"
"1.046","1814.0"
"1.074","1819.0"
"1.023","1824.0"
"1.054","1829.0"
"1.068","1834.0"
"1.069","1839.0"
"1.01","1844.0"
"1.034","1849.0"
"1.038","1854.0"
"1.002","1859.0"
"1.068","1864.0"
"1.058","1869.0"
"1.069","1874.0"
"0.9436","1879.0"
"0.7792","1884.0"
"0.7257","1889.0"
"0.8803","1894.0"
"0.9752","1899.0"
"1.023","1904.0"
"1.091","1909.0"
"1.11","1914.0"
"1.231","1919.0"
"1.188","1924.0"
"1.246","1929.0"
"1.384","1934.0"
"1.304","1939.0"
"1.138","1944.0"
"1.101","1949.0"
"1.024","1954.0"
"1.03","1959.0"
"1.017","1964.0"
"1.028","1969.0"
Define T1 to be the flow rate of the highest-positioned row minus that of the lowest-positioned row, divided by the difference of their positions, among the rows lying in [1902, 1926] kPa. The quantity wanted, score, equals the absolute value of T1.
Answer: 0.008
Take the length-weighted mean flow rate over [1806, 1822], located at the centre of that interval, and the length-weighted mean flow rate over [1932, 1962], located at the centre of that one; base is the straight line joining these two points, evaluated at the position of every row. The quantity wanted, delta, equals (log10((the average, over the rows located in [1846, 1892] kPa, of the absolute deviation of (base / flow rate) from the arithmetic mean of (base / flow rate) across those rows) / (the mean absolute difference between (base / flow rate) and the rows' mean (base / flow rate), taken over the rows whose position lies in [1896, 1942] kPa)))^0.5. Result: 0.50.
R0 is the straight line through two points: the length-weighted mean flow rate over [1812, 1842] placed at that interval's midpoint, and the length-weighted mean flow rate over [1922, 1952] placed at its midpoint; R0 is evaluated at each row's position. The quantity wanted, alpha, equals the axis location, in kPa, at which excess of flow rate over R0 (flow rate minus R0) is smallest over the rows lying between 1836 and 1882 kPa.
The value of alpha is 1879.0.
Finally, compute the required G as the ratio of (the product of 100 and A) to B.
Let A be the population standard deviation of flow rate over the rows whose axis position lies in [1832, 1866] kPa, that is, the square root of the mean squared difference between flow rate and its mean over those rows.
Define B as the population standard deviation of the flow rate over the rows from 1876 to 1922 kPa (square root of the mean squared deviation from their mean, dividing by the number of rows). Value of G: 17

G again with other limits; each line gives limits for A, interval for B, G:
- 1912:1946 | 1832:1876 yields 352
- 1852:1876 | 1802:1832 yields 74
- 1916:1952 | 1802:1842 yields 262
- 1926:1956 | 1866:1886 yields 106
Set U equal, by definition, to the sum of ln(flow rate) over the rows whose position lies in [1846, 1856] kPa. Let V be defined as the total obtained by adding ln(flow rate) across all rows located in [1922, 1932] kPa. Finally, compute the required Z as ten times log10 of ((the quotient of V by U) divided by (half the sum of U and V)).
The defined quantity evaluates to 14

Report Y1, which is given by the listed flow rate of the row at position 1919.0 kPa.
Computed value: 1.231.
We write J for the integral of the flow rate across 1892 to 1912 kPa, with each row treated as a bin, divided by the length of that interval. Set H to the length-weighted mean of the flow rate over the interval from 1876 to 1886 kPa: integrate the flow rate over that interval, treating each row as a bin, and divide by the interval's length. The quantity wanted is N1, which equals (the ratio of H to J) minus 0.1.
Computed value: 0.78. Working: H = 0.88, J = 1.00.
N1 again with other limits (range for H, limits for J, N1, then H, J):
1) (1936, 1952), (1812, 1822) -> 1.02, 1.18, 1.06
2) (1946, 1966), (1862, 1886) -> 0.96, 1.05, 0.99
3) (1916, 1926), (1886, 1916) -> 1.15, 1.21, 0.96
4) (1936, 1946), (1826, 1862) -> 1.09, 1.23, 1.04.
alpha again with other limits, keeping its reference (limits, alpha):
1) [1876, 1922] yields 1889.0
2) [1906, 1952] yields 1949.0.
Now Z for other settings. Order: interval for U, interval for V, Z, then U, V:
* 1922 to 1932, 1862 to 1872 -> 1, 0.4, 0.12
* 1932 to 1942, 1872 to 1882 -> -13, 0.6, 0.01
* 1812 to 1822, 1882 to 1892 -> 13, 0.1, -0.57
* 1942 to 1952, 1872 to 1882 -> -5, 0.2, 0.01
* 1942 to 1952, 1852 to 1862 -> 1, 0.2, 0.04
